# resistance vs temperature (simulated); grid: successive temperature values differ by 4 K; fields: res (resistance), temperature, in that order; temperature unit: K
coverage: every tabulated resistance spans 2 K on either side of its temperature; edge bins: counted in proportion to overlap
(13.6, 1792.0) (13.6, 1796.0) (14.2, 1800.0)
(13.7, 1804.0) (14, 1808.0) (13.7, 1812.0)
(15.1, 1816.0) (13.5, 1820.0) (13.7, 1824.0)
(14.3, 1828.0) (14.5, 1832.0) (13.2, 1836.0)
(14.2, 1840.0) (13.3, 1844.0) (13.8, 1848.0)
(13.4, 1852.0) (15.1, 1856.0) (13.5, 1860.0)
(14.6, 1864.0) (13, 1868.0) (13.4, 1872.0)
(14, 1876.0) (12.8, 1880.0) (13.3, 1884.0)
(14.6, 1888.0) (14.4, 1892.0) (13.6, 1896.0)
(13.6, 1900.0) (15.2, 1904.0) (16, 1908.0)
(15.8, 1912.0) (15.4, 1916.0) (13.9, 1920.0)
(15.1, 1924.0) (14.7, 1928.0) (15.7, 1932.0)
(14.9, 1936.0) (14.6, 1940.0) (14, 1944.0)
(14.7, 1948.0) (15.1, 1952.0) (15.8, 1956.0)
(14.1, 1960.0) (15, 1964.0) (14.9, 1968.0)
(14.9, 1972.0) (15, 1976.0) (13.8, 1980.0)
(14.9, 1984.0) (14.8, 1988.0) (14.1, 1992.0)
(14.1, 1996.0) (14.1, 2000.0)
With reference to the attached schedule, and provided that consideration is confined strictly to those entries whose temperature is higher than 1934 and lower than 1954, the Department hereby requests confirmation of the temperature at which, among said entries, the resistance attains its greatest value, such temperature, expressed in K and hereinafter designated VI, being 1952.0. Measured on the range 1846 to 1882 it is 1856.0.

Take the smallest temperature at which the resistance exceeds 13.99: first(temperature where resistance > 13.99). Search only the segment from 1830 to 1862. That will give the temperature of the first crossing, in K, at 1832.0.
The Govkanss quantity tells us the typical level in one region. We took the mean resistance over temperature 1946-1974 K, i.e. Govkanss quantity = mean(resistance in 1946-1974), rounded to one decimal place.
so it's 14.9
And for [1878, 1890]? 13.6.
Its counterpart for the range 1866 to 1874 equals 13.2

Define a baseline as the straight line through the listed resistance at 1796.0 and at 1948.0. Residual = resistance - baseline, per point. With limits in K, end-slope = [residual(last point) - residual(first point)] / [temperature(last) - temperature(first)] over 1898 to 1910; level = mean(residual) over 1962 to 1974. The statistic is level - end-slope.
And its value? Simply -0.2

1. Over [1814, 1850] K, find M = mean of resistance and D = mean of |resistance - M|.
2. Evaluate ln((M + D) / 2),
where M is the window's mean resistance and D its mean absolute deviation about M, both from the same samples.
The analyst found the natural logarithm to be 1.98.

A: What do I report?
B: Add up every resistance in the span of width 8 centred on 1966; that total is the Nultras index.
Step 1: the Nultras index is 30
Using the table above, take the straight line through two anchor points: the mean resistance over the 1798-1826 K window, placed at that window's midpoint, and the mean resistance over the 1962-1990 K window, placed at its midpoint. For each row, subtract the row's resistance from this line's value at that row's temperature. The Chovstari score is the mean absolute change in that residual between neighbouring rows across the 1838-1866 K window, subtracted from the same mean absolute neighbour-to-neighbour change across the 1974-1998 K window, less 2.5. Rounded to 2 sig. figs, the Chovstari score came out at -2.9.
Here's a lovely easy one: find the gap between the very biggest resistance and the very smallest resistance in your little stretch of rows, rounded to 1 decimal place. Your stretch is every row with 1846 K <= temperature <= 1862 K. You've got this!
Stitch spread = 1.7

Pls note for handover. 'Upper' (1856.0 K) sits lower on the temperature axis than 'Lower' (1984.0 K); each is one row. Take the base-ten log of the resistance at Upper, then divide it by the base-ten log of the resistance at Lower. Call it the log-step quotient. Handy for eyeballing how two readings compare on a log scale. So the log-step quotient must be 1.00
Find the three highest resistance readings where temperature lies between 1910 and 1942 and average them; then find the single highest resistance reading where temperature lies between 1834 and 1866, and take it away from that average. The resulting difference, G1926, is 0.5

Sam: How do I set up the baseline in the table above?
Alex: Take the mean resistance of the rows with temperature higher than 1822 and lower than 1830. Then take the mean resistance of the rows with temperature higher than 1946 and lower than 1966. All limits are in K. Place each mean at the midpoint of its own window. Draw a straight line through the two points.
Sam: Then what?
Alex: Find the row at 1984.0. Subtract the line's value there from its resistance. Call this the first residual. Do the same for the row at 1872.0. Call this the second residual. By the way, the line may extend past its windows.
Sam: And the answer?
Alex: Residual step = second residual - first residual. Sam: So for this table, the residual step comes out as -0.7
